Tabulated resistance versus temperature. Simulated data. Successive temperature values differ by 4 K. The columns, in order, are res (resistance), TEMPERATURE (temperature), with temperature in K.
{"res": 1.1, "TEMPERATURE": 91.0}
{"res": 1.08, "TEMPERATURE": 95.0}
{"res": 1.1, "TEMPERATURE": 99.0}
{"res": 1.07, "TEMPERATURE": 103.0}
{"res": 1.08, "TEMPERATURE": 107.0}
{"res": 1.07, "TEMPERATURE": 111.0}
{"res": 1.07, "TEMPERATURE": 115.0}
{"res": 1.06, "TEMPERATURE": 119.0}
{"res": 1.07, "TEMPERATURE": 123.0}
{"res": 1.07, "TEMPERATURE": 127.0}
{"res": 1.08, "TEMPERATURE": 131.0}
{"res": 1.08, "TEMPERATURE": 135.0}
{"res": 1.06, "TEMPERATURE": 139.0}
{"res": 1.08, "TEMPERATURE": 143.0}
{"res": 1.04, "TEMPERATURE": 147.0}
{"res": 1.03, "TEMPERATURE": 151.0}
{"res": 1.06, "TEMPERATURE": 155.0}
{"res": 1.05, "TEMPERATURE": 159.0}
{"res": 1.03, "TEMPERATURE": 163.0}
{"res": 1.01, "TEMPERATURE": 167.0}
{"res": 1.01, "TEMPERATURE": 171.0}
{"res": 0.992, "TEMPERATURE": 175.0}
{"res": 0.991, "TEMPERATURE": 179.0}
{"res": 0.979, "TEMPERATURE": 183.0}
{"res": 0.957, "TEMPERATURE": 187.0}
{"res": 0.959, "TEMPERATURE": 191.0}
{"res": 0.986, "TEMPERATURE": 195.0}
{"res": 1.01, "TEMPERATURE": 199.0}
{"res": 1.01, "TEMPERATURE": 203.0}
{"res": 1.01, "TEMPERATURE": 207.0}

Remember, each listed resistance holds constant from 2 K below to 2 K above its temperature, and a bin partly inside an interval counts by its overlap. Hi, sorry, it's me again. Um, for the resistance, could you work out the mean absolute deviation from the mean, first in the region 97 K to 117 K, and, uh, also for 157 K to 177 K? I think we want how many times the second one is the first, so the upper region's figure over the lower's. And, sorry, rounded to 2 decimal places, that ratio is 1.80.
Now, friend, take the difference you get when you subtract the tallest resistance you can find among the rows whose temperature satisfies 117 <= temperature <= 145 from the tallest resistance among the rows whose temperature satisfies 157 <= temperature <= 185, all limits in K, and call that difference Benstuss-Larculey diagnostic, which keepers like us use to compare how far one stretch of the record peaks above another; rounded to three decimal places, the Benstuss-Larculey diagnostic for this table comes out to -0.030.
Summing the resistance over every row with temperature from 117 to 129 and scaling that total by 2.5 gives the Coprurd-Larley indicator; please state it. 8.0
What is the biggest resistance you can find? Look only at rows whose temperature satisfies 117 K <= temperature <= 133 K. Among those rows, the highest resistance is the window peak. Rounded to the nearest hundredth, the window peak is 1.08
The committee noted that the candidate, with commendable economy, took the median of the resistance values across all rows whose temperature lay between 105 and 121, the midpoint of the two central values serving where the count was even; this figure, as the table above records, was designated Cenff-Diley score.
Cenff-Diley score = 1.07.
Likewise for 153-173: 1.03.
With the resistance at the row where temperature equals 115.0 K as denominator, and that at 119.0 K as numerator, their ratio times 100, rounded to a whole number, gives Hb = 99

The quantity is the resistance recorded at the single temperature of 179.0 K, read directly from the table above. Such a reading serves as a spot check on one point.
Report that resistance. 0.991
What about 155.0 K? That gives 1.06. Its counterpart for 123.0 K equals 1.07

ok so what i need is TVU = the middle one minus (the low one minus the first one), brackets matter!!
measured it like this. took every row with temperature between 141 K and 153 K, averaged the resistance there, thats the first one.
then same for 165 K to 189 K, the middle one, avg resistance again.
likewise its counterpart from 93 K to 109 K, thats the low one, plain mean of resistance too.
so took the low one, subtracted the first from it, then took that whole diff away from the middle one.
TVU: 0.96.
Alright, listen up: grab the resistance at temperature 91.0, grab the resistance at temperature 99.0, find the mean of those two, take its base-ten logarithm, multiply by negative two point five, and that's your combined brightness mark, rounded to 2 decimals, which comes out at -0.10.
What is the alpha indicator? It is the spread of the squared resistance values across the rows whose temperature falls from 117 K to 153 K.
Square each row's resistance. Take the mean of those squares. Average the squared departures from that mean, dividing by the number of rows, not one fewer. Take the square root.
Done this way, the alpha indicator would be 0.036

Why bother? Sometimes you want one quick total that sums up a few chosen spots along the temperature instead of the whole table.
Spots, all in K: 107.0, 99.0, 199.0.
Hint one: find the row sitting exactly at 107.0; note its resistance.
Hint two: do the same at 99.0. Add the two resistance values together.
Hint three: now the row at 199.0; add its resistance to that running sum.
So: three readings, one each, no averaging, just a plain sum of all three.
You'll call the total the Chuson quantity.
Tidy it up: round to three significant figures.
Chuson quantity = 3.19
